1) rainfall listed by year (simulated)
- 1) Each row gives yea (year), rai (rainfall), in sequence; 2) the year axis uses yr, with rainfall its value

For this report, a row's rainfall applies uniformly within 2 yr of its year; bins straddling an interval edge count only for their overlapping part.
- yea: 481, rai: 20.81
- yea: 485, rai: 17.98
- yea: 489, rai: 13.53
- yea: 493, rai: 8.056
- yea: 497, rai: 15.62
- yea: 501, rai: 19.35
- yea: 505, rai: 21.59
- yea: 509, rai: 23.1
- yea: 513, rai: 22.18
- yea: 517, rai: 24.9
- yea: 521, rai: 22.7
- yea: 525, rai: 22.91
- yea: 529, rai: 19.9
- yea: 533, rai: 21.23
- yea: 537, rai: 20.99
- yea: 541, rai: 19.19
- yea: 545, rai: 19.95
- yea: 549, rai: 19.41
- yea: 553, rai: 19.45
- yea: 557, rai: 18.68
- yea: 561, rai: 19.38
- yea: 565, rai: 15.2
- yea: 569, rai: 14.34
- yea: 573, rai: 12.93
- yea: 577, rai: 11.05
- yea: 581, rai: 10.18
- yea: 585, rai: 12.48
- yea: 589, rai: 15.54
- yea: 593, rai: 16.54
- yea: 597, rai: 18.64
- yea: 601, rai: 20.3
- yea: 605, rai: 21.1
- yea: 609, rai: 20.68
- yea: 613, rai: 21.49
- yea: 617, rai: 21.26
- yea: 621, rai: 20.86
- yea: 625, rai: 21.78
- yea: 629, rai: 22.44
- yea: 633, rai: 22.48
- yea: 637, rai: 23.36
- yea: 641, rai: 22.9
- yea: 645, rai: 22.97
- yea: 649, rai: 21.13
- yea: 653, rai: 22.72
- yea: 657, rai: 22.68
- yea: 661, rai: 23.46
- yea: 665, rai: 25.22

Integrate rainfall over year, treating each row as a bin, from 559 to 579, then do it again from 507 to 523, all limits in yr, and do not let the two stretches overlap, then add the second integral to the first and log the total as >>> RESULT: 663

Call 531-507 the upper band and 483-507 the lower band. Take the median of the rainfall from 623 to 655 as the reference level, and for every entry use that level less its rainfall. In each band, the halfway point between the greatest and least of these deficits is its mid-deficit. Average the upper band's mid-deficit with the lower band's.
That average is 4.0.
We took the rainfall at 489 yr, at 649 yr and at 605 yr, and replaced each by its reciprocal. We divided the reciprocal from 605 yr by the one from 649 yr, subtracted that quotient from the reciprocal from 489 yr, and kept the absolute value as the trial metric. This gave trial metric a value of 0.93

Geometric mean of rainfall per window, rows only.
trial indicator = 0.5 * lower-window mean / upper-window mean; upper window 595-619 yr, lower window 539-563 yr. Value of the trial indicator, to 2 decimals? 0.47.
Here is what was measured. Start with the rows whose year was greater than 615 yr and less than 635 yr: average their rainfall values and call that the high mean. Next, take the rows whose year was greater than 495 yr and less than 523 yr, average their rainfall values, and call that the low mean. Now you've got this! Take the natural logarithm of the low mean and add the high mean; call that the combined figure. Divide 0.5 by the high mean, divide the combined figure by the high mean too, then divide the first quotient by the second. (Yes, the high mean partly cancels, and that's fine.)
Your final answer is 0.020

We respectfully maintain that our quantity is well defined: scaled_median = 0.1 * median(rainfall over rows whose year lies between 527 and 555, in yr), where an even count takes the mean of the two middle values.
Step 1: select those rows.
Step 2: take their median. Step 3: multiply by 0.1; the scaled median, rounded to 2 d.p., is 1.99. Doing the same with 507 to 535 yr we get 2.27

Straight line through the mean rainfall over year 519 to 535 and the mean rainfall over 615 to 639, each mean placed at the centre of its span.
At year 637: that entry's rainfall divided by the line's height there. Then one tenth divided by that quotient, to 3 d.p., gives 0.094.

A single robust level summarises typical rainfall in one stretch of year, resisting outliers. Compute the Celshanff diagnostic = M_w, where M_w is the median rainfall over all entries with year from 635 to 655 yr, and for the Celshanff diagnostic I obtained 22.9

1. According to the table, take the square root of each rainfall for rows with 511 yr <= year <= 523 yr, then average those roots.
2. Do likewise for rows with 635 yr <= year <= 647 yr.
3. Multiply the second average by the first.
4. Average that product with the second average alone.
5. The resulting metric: 14.0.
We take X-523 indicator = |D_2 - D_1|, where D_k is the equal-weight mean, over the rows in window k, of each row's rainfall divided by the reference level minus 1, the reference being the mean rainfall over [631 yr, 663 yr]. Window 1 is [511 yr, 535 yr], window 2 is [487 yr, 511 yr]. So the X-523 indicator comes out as 0.24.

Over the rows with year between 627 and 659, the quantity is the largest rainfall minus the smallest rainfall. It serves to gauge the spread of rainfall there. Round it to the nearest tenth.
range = 2.2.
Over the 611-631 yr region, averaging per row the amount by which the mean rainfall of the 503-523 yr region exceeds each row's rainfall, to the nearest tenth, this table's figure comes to 1.3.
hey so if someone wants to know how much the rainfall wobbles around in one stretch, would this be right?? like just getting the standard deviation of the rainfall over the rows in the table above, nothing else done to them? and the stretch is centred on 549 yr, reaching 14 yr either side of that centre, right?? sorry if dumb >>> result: 0.7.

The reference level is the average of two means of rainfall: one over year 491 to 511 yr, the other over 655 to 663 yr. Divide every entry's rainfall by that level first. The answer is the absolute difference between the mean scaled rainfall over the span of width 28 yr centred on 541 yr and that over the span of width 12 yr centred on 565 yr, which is 0.18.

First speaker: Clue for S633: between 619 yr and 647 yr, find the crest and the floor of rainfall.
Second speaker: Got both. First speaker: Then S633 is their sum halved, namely 22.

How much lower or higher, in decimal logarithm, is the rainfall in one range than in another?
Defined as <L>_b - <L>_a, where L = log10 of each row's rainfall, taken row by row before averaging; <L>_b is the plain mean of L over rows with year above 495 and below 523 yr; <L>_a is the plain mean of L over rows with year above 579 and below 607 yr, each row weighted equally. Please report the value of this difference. 0.12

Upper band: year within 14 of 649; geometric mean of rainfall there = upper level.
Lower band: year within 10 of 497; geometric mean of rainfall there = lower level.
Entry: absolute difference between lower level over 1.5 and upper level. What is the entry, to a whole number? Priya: 13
